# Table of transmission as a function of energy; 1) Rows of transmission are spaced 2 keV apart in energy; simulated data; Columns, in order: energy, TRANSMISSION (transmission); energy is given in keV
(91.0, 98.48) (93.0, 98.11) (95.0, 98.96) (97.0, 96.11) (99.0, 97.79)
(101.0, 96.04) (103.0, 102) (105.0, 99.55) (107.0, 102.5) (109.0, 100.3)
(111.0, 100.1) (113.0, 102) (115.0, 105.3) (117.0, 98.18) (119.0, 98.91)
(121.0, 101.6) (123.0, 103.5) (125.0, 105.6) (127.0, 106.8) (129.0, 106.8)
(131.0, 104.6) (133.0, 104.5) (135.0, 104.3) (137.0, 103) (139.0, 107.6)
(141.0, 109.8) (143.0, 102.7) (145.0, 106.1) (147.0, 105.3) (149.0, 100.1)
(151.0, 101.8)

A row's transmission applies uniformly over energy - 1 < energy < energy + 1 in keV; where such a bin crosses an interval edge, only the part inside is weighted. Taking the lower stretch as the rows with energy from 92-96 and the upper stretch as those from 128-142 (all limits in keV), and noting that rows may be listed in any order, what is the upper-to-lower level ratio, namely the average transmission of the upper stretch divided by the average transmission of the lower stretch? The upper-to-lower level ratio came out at 1.07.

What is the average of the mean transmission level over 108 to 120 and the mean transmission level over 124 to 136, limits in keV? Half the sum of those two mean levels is 103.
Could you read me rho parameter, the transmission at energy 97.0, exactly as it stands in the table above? 96.11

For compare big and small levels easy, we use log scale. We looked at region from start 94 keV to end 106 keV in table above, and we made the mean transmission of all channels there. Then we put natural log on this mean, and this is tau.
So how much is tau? 4.59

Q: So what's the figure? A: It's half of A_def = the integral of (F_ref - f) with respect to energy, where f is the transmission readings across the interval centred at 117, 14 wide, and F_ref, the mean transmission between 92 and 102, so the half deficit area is -28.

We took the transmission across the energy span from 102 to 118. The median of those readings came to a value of 101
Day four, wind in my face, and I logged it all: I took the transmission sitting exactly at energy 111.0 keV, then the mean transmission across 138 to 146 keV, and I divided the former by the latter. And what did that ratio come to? 0.94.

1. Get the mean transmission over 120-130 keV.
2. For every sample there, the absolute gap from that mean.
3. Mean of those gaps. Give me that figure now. 1.85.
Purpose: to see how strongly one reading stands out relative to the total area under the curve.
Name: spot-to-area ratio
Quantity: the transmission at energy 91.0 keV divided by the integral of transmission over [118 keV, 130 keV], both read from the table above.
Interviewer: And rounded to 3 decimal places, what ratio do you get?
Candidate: 0.079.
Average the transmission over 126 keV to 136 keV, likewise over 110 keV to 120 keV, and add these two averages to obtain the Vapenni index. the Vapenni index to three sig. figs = 206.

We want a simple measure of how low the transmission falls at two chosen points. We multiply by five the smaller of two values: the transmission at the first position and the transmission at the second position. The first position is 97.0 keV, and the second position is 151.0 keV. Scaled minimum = 481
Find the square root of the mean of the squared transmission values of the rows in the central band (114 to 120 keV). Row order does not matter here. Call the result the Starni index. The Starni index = 101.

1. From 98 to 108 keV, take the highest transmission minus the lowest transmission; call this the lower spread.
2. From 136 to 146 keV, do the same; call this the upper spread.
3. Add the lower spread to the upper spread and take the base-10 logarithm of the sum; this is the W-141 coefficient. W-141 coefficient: 1.13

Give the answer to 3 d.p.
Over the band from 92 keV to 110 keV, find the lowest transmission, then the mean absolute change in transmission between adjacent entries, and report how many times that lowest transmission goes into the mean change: 0.027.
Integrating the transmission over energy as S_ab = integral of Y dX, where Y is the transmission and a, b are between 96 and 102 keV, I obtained 580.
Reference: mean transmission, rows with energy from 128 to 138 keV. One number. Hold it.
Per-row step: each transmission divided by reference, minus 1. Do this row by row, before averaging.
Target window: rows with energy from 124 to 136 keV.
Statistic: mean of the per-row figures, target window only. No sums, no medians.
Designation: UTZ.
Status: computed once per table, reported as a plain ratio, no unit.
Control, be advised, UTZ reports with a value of 0.01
